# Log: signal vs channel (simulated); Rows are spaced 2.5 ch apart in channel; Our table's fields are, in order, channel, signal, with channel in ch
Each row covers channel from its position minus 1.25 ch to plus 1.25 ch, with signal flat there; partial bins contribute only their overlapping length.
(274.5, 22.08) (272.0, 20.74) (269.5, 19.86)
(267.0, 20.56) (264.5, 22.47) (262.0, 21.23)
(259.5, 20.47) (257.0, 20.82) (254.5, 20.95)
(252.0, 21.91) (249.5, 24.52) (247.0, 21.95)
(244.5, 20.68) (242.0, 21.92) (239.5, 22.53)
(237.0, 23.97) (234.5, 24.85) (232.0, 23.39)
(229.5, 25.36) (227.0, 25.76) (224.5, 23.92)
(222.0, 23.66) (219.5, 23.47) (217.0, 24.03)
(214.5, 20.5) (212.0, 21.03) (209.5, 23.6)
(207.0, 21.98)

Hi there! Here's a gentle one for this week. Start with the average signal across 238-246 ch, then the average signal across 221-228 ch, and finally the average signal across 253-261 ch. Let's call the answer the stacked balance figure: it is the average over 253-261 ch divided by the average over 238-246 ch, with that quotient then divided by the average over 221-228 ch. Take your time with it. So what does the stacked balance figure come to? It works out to 0.0391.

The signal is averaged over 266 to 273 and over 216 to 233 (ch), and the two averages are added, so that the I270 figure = 44.6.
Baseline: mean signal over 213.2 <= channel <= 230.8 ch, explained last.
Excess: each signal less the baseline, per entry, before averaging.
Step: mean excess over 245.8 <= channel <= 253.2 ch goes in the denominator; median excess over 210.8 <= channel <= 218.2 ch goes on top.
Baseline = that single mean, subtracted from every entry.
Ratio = 3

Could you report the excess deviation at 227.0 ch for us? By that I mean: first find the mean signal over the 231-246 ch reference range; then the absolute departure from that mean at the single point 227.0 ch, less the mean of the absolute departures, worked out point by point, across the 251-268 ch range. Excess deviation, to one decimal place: 1.2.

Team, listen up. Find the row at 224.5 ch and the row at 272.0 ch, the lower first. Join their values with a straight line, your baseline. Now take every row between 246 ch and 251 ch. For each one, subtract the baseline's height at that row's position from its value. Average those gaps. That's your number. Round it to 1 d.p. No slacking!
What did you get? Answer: 0.9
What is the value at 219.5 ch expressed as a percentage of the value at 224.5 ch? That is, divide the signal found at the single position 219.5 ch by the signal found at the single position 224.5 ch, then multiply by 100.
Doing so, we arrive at 98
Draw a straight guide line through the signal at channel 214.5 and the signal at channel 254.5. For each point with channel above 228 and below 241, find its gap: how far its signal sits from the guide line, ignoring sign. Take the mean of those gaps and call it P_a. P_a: 3.3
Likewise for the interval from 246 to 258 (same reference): 1.2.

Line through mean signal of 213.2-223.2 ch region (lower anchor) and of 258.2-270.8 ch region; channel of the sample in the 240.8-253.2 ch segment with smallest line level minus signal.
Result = 249.5 ch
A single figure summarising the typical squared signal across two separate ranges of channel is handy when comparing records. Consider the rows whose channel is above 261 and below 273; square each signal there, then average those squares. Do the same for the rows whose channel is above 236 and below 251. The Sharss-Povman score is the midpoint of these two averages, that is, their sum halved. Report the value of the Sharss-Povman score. 476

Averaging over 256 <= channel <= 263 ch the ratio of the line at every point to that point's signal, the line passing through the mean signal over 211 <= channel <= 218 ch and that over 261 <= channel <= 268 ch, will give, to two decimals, 1.03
